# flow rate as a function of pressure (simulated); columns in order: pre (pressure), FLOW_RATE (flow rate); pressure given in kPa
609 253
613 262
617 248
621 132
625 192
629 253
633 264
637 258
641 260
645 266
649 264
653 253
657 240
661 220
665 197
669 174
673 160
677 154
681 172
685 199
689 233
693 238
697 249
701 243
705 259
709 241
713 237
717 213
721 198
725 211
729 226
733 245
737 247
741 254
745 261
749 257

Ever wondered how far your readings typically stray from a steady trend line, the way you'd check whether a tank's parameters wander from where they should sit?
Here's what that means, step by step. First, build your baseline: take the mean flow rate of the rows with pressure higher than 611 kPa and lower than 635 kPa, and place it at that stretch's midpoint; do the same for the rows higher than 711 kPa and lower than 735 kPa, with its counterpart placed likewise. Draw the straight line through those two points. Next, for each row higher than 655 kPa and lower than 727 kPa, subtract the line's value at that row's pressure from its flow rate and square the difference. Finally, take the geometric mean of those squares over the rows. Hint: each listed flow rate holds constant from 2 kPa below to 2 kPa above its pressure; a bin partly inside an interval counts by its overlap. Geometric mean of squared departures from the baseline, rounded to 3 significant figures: 456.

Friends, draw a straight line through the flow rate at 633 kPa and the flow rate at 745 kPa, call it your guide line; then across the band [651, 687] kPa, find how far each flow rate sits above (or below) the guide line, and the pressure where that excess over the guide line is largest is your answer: 653 kPa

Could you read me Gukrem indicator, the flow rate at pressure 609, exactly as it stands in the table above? 253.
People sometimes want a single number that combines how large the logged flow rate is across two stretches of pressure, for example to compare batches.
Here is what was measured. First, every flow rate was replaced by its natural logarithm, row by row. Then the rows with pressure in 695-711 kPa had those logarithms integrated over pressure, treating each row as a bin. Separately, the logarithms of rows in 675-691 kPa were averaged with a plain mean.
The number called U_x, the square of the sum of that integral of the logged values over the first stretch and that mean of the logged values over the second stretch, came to 8731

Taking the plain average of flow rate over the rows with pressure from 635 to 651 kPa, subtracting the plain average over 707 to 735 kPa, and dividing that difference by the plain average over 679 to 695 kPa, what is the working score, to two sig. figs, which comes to 0.18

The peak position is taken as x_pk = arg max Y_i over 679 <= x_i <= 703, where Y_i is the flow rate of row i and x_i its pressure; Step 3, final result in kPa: 697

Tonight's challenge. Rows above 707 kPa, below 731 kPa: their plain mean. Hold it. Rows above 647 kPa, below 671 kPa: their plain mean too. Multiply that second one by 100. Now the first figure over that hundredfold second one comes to 0.0098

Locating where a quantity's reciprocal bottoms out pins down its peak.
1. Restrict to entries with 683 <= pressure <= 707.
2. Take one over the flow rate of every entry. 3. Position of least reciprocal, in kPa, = 705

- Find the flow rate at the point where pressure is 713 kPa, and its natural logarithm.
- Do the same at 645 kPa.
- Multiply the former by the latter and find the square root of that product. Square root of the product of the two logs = 5.525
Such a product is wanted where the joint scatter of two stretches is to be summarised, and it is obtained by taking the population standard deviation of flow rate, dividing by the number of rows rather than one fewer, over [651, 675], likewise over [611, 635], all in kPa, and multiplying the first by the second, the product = 1619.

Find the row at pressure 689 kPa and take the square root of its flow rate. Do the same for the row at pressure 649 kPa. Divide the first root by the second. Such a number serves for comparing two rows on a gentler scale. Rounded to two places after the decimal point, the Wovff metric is 0.94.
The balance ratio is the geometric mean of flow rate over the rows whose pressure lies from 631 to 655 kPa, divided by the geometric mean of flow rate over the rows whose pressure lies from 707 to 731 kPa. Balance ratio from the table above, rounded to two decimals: 1.18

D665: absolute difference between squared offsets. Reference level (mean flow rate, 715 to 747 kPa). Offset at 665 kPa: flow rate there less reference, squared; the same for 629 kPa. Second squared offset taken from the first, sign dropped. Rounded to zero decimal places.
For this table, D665 770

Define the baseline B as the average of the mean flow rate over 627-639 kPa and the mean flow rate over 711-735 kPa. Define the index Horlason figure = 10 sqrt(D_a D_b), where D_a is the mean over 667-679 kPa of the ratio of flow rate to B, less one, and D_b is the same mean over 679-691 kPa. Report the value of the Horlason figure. 2.3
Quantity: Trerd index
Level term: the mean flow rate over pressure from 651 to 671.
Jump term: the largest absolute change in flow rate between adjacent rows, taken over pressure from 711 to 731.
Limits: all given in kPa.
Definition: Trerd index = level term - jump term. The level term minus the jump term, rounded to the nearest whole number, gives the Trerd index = 193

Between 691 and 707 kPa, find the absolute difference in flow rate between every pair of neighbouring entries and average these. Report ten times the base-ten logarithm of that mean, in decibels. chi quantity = 10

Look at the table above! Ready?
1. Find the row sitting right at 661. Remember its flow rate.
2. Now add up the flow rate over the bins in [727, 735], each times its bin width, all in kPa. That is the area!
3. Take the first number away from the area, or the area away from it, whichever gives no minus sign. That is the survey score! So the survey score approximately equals 1664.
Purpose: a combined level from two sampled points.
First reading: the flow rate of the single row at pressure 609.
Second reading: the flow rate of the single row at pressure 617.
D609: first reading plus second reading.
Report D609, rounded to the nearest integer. 501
